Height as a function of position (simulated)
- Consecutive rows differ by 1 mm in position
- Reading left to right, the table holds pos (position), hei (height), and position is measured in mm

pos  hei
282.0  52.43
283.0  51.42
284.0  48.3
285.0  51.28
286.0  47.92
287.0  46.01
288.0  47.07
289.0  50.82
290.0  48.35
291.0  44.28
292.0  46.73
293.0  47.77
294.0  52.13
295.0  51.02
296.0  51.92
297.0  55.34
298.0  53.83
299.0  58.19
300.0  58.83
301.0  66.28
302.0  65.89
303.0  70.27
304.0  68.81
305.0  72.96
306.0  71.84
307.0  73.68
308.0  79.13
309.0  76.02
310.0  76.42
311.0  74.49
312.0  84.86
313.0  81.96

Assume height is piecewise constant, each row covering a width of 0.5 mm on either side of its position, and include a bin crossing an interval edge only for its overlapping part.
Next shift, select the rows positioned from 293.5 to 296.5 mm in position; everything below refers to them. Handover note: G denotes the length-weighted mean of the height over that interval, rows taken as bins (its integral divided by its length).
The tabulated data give 52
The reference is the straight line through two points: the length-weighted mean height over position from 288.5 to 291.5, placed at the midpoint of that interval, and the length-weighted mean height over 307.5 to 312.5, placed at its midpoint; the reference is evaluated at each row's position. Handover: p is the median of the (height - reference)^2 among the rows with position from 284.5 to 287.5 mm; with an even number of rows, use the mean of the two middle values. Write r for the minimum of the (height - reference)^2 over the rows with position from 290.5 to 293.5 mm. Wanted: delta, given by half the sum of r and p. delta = 28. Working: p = 38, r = 17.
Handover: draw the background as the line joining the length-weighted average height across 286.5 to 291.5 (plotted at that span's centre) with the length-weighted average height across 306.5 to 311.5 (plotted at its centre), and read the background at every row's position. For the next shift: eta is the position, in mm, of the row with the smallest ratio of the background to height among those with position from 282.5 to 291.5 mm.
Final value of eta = 283.0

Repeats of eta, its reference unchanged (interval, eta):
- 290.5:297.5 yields 294.0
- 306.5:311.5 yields 308.0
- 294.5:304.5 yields 303.0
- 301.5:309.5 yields 308.0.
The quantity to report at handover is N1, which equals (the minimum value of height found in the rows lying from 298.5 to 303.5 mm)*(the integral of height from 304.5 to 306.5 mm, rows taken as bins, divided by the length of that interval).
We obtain 4213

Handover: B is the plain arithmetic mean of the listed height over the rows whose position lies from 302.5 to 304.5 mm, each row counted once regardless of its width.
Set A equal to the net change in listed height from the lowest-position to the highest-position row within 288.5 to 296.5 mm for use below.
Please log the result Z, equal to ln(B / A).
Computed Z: 4.1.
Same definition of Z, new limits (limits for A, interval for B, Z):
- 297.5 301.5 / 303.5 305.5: 1.7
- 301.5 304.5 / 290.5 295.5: 2.8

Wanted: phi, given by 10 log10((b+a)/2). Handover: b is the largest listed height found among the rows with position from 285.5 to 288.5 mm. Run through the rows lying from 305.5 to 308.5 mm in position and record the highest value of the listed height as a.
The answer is 18.0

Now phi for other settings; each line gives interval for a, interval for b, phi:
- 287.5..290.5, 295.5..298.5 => 17.2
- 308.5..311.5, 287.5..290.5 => 18.0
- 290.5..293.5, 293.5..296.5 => 17.0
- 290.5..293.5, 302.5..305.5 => 17.8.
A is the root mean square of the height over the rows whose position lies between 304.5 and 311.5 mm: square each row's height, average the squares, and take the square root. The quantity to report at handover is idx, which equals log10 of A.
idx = 1.87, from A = 75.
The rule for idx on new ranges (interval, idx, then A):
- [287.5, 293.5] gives 1.68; 48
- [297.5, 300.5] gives 1.76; 57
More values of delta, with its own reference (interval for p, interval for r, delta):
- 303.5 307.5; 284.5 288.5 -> 3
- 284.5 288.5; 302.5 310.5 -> 11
